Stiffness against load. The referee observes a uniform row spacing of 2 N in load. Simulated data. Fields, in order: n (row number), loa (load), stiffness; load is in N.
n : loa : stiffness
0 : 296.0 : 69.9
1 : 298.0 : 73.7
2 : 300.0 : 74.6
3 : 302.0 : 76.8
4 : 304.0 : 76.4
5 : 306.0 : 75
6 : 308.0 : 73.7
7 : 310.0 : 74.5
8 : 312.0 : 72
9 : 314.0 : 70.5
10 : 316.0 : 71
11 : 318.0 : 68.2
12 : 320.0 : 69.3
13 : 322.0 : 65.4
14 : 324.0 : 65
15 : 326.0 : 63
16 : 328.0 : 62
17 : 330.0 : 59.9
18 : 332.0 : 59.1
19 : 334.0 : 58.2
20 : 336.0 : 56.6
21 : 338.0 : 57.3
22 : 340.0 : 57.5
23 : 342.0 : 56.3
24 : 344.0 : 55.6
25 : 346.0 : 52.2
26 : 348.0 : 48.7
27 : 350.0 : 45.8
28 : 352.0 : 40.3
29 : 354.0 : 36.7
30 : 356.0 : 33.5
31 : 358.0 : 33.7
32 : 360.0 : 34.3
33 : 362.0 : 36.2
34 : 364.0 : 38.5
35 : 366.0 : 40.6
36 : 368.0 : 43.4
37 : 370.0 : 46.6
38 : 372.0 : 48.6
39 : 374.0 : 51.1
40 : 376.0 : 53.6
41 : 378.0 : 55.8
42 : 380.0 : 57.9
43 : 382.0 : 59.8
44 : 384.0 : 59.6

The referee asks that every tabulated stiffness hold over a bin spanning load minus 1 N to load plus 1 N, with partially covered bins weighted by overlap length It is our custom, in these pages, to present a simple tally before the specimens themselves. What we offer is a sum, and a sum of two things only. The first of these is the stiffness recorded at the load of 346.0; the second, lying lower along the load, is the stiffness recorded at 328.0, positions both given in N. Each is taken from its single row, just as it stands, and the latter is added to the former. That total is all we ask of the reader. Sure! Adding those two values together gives 114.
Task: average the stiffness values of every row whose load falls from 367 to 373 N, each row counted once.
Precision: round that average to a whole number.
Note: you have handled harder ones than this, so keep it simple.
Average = 46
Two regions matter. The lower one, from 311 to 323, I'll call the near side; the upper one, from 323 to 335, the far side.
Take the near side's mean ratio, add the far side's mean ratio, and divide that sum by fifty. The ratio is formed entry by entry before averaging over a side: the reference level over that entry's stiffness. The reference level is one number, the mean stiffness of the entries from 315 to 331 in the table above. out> 0.040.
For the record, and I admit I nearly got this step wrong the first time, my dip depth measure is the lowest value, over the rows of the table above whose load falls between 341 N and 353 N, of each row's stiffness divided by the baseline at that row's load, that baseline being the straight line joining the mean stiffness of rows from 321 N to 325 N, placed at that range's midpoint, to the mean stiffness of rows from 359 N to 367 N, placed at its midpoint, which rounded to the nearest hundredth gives 0.89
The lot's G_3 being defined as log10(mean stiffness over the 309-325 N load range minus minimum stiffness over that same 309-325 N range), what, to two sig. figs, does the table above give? 0.65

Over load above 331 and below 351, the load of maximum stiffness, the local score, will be 332.0 N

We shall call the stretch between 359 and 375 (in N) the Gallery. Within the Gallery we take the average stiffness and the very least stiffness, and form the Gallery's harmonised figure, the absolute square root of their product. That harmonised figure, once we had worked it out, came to 38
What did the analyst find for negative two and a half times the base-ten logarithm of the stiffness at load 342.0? -4.38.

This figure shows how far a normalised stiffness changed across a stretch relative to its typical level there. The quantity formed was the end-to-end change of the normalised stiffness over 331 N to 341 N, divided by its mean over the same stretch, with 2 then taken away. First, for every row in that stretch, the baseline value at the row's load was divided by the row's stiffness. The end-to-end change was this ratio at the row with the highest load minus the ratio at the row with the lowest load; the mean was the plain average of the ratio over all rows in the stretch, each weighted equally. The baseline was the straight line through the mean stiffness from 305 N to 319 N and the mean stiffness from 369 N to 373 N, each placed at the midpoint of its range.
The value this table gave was -2.03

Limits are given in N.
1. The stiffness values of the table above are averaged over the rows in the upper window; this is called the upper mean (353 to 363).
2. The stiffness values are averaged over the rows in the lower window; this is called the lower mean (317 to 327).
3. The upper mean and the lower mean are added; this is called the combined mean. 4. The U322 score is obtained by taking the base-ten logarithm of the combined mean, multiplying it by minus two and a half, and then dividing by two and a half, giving -2.00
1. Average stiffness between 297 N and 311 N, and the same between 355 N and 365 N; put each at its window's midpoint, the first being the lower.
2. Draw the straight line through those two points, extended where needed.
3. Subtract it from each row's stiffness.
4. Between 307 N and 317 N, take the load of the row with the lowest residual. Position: 308.0 N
